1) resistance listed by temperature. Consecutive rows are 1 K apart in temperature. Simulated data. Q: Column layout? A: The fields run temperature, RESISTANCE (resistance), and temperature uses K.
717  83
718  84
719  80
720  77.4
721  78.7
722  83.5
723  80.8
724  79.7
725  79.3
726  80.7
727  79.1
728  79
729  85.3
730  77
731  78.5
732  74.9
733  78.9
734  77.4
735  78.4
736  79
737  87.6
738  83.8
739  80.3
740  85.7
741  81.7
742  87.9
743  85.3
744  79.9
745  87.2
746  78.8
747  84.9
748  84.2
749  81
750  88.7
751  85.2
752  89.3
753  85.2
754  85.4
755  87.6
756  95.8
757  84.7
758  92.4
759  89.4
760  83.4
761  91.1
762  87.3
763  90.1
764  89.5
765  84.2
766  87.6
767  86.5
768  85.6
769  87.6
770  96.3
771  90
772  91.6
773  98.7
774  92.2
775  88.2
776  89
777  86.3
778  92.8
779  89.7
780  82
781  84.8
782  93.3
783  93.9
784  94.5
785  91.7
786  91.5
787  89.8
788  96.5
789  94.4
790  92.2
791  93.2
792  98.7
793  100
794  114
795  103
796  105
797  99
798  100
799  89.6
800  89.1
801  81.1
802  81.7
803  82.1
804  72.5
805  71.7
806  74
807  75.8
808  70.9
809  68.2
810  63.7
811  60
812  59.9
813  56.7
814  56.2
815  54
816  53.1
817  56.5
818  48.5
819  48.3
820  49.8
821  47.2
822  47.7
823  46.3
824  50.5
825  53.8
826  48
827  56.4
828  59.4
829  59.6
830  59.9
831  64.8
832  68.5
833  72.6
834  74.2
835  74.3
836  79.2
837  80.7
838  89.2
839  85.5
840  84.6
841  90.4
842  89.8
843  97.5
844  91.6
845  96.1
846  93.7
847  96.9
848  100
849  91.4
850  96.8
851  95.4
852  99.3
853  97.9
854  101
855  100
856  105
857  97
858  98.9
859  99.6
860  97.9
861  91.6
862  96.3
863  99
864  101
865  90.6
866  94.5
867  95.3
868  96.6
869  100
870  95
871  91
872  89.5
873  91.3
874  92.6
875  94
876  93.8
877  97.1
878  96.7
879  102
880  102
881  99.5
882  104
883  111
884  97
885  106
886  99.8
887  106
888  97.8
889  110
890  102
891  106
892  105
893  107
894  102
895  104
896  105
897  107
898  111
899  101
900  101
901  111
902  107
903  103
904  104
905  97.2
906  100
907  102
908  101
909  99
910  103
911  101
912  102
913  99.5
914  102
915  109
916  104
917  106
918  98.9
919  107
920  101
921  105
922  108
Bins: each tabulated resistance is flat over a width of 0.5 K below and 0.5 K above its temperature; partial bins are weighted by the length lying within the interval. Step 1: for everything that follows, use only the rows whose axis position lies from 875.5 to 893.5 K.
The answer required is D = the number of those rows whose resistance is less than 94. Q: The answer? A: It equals 1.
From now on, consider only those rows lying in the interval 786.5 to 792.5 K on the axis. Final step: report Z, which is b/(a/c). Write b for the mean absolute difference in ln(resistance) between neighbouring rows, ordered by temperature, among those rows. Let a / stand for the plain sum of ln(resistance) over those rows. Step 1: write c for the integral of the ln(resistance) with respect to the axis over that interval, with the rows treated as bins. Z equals 0.04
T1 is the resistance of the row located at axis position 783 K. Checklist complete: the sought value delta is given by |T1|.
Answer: 94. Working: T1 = 93.9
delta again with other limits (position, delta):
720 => 77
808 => 71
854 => 101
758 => 92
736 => 79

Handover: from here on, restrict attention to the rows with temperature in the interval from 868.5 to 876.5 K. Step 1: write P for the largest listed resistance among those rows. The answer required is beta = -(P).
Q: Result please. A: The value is -100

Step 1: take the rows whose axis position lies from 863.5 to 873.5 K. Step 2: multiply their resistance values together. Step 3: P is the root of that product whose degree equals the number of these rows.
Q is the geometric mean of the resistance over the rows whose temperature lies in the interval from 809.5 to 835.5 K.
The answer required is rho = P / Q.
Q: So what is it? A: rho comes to 1.7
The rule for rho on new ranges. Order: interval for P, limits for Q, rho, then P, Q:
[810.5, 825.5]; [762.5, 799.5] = 0.6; 52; 93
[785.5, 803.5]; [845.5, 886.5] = 1.0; 94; 97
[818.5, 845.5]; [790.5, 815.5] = 0.8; 67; 79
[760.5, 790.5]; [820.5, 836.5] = 1.5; 90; 59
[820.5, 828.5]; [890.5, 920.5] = 0.5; 51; 103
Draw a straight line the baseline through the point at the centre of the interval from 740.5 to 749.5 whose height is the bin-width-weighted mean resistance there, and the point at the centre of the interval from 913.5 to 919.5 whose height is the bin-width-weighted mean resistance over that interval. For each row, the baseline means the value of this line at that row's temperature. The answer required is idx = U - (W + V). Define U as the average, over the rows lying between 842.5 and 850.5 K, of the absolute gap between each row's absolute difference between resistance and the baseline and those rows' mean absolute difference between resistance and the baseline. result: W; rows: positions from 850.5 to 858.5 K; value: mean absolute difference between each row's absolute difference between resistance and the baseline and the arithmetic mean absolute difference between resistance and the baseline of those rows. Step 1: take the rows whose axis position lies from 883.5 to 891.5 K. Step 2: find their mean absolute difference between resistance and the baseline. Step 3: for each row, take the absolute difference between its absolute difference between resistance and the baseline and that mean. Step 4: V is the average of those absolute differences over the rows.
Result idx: -2.3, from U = 1.4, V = 1.96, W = 1.7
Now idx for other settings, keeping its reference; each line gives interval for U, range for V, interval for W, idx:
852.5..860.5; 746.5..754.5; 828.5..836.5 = -5.4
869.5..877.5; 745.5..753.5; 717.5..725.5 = -1.0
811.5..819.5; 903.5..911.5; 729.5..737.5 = 1.0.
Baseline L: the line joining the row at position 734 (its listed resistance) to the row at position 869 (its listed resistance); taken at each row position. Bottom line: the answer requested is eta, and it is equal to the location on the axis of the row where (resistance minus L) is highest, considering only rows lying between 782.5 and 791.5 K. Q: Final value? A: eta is 788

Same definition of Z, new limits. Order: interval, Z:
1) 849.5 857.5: 0.03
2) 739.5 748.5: 0.06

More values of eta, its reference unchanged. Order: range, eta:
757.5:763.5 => 758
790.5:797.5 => 794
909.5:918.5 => 915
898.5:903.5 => 901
